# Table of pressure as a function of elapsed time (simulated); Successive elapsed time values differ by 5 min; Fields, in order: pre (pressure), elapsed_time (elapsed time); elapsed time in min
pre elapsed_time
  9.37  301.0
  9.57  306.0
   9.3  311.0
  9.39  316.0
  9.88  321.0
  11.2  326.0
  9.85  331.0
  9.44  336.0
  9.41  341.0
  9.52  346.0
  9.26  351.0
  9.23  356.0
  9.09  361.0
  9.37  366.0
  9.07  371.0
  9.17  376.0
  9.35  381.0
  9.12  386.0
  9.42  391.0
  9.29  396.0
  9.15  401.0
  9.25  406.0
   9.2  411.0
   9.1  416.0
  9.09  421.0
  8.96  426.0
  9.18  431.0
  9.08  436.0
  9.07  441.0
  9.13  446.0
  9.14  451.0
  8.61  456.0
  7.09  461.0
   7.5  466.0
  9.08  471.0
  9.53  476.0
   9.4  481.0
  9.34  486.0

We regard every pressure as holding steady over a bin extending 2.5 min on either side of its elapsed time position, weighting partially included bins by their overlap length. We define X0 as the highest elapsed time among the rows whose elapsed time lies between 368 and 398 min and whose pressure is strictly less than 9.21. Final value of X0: 386.0 min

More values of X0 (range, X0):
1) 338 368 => 361.0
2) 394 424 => 421.0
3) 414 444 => 441.0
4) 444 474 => 471.0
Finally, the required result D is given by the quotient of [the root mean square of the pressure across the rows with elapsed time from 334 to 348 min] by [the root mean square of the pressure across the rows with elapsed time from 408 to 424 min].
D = 1.04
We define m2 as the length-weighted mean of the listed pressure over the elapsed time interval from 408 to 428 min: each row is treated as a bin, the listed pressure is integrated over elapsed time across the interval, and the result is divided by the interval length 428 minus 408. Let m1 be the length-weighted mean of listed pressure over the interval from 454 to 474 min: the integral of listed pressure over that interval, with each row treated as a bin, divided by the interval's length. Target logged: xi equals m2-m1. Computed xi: 1.00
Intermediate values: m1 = 8.09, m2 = 9.1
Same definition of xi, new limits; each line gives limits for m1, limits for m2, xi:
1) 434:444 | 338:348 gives 0.38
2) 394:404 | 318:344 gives 0.72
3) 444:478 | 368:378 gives 0.57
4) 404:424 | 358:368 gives 0.07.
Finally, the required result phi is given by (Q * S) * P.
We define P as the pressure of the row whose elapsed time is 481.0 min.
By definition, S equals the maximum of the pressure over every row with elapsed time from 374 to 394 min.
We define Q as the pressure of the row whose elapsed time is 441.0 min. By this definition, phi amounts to 803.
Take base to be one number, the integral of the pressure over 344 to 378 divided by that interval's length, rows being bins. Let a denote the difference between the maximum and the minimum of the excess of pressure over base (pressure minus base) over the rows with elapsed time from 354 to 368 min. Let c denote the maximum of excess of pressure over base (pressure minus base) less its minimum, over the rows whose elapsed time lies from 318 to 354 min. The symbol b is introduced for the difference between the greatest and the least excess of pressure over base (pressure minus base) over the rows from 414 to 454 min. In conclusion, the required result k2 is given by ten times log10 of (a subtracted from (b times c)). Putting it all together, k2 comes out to -8.3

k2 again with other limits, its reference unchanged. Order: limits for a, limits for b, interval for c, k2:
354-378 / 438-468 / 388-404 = -6.0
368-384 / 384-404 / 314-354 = -5.2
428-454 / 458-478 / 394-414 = -6.4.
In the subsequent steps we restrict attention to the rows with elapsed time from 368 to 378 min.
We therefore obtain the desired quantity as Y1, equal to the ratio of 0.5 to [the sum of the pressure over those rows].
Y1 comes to 0.0274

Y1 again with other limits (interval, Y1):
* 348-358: 0.0270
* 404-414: 0.0271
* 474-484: 0.0264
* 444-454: 0.0274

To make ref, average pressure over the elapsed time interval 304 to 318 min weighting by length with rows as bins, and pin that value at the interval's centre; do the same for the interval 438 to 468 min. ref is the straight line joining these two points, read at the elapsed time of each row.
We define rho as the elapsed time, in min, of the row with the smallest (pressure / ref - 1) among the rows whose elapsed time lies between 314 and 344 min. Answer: 316.0 min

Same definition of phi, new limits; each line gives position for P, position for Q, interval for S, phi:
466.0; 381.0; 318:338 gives 785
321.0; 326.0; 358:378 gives 1037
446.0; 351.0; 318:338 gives 947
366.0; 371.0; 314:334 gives 952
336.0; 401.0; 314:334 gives 967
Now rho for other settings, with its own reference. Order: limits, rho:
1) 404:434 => 426.0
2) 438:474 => 461.0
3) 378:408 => 386.0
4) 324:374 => 361.0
